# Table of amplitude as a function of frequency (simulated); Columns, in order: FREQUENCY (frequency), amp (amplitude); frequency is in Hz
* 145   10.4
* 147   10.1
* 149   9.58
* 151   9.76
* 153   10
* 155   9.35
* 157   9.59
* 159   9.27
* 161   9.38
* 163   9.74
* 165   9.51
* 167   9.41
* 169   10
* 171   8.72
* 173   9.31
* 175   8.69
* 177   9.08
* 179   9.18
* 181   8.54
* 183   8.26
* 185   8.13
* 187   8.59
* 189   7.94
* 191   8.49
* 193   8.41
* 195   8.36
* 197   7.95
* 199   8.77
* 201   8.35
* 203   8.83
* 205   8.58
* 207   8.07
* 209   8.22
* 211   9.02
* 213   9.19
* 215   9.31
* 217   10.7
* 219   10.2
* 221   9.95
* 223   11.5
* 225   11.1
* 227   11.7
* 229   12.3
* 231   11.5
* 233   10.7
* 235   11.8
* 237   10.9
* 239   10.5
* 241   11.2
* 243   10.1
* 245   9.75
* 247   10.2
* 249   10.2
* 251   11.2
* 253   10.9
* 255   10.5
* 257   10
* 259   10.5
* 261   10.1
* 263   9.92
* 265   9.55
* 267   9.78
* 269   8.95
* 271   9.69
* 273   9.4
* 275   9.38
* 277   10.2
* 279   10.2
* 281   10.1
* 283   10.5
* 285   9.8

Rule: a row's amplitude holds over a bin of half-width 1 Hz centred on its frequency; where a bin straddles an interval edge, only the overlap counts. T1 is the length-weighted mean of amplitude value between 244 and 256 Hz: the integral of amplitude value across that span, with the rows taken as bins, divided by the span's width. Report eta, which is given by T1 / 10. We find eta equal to 1.05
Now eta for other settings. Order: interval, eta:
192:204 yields 0.84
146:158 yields 0.97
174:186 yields 0.86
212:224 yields 1.01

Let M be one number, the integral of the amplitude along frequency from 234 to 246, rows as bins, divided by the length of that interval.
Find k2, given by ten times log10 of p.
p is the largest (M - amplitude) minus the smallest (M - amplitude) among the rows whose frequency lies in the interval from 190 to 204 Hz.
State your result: -0.6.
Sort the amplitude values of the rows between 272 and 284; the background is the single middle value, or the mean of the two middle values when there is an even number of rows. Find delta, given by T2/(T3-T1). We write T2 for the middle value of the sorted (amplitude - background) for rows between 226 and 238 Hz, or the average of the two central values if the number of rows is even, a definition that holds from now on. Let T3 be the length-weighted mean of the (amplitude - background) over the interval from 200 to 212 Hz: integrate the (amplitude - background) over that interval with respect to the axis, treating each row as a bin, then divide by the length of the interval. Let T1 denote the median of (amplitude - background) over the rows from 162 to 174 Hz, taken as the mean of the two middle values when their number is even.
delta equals -1.5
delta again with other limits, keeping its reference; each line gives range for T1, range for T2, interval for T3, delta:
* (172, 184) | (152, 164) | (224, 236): -0.3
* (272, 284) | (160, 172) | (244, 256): -2.2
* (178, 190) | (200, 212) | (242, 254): -0.8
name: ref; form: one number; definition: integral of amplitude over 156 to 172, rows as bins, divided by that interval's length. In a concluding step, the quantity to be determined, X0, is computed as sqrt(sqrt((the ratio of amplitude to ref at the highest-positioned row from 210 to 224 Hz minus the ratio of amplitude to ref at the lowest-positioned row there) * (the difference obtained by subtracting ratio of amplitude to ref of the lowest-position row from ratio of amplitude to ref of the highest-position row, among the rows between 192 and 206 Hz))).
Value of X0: 0.26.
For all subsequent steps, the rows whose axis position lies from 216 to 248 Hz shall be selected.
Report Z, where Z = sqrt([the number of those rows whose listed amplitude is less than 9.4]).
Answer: 0.0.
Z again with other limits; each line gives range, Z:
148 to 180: 2.8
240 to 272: 1.0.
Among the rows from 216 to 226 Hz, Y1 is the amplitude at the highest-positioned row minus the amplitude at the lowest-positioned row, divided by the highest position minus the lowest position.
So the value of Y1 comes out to 0.05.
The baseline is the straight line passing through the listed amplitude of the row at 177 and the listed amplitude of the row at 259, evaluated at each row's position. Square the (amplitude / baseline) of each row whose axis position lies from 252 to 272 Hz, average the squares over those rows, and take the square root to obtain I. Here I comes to 0.95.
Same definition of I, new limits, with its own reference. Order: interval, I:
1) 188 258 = 1.01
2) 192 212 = 0.89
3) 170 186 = 0.96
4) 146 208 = 1.00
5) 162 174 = 1.06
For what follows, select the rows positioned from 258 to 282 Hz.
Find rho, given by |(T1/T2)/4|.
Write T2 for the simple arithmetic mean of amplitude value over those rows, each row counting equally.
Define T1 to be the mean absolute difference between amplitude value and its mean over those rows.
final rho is 0.0091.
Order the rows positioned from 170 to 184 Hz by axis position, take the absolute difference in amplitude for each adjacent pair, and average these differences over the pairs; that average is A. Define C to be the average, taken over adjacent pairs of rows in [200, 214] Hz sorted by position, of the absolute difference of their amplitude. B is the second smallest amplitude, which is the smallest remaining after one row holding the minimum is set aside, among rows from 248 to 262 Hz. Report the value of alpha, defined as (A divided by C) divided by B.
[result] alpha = 0.11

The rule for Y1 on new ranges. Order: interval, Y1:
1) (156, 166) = -0.01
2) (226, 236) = 0.01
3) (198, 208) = -0.09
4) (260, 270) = -0.14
